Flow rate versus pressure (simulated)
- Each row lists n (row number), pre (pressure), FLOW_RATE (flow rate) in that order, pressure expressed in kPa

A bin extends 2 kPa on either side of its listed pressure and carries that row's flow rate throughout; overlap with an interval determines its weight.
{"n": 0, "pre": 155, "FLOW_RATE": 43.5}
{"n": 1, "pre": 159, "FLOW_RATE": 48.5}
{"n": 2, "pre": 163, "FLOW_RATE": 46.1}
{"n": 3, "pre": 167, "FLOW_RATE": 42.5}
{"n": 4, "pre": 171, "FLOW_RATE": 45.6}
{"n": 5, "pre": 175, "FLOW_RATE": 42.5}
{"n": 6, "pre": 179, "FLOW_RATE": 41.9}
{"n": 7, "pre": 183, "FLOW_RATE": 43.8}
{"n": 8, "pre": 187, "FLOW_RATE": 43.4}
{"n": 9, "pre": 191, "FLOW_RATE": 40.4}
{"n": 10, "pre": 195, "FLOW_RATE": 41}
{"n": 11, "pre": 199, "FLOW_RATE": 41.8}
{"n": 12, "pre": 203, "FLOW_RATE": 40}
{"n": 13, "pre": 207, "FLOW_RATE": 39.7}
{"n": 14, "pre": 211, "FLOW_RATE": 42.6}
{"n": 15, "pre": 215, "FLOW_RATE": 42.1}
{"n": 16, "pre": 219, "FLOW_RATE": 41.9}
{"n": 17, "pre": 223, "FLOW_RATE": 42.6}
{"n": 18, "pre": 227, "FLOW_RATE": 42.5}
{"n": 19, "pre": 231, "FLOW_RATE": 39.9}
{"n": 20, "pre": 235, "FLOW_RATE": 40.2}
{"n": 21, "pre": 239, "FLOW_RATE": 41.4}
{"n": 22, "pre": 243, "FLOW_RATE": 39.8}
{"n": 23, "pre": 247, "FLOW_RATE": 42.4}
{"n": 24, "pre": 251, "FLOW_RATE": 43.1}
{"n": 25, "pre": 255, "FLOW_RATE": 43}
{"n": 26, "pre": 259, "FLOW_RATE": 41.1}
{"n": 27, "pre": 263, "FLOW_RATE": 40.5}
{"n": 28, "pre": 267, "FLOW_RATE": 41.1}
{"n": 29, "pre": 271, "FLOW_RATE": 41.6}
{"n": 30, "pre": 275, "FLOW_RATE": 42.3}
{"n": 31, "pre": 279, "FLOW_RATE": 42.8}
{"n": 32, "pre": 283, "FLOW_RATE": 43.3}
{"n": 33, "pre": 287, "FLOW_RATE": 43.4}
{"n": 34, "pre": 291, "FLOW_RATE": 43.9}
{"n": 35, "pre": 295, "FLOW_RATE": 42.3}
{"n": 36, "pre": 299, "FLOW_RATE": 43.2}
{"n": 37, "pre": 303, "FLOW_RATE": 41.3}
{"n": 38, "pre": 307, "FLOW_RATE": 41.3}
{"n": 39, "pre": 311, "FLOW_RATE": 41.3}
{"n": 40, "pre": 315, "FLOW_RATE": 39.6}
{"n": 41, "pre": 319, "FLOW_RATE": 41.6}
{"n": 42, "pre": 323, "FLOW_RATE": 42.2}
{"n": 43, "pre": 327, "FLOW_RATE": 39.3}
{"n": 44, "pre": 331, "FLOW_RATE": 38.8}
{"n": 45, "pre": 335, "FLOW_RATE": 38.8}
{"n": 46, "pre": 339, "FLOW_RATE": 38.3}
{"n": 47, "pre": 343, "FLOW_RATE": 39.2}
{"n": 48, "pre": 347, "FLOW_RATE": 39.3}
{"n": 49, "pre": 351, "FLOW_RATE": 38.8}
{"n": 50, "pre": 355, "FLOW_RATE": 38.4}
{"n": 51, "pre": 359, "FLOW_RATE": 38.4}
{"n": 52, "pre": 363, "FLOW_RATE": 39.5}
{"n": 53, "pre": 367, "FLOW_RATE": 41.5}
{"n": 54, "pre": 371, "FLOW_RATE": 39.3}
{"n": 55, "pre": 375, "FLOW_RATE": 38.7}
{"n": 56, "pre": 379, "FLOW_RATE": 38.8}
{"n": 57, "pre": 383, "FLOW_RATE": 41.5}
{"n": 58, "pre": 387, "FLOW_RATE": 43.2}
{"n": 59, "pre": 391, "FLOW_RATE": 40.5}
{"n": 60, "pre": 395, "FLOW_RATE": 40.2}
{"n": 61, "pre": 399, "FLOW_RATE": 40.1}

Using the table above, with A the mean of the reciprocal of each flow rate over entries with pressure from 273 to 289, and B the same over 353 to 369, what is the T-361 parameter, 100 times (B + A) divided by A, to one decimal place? 209.0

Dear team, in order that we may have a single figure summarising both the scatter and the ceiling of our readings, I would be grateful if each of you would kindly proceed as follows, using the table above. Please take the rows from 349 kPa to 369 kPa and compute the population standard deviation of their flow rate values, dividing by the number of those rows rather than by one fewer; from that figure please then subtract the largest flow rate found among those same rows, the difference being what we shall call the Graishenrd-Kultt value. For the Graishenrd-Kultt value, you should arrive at -40.3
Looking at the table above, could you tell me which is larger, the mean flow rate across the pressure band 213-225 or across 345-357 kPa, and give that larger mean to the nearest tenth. 42.2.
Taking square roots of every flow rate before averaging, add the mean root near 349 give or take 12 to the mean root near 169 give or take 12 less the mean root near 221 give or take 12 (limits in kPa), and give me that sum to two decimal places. 6.42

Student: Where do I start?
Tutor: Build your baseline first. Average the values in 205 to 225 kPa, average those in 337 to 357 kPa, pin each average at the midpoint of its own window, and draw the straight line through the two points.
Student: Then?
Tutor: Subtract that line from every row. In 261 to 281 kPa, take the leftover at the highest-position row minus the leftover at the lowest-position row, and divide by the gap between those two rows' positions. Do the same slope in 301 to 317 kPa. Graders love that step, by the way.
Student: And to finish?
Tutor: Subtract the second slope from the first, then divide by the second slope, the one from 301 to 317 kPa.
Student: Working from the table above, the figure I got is -2.4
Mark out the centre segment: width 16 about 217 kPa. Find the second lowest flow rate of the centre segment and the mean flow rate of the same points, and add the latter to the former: 84.4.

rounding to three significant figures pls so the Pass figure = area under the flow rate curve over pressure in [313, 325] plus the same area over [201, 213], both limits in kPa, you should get 983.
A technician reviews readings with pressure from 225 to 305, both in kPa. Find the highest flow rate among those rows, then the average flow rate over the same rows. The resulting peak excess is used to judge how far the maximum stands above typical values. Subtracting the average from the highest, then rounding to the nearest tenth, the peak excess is 1.9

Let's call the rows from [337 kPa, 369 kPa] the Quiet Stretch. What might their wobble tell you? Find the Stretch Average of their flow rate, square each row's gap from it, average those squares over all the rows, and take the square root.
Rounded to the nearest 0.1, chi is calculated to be 1.0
